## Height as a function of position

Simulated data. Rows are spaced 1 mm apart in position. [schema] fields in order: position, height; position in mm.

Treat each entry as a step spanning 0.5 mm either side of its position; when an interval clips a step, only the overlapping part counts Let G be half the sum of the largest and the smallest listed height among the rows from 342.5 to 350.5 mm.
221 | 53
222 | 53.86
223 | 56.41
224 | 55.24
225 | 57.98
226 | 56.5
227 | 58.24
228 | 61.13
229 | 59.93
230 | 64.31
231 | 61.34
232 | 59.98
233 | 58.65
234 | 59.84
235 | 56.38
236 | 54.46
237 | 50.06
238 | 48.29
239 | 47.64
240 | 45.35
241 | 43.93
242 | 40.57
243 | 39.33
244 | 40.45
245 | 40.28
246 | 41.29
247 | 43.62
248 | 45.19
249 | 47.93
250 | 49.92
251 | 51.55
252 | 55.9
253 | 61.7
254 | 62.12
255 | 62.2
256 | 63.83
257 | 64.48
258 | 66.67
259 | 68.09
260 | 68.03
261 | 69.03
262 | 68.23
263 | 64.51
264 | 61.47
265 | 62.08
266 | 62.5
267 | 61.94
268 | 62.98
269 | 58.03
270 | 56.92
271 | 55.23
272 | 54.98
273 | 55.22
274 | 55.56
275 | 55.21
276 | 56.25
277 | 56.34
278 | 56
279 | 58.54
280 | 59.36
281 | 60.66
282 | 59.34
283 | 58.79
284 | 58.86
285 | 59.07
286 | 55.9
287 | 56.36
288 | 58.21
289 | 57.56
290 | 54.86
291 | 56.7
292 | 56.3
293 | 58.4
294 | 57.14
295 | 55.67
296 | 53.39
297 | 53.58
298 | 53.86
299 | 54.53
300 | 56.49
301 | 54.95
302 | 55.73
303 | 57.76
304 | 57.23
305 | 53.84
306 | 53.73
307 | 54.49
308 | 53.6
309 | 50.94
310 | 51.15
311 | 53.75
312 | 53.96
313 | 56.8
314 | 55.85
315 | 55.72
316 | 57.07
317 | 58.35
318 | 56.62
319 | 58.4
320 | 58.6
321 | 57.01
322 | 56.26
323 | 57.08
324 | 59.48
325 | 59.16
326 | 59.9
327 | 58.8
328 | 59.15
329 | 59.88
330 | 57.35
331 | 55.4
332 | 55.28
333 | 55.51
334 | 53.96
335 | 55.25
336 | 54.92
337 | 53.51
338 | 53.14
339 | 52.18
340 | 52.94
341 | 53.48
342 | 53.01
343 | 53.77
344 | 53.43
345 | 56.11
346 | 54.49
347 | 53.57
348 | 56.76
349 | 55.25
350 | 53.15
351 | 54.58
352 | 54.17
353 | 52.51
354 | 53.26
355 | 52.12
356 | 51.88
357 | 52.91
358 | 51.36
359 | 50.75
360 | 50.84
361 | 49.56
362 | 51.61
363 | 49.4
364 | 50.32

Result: 55.0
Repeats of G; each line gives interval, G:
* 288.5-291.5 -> 56.2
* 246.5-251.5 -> 47.6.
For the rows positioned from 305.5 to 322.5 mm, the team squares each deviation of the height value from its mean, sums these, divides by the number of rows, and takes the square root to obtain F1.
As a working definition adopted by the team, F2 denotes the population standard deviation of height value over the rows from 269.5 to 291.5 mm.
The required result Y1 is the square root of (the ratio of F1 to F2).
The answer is 1.2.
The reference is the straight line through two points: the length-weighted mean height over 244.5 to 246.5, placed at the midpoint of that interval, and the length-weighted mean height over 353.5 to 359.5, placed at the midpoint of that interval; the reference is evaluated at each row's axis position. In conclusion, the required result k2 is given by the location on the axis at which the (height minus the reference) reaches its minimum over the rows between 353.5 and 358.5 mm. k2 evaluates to 358 mm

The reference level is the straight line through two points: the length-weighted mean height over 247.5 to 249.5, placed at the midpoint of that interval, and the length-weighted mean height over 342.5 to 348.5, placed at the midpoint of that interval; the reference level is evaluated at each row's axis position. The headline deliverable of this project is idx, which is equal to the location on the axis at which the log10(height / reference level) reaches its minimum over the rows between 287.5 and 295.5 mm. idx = 290 mm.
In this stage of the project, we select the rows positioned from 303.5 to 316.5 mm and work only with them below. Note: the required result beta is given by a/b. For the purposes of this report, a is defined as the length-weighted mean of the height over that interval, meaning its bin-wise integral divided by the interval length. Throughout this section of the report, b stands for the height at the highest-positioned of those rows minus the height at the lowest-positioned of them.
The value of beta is -340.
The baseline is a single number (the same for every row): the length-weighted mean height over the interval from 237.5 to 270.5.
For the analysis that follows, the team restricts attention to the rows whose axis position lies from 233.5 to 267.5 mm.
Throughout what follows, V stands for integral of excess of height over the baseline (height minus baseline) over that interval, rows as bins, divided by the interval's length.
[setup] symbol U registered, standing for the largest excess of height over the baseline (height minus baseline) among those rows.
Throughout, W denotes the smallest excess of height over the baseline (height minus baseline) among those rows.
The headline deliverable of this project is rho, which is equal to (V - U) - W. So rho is 1.9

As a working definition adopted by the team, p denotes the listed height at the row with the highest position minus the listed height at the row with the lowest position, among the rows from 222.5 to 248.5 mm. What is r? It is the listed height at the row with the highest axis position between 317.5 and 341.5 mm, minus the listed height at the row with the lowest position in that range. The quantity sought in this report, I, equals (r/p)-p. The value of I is 11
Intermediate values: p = -11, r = -3.1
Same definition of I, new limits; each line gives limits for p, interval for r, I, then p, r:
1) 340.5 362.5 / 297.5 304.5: 0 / -2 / 3.4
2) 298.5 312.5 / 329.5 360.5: 12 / -1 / -6.5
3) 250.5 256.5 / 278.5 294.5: -12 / 12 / -1.4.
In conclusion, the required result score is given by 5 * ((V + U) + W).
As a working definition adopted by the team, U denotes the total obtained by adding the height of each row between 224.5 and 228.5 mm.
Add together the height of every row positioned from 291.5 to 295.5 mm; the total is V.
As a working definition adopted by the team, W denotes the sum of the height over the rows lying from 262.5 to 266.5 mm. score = 3560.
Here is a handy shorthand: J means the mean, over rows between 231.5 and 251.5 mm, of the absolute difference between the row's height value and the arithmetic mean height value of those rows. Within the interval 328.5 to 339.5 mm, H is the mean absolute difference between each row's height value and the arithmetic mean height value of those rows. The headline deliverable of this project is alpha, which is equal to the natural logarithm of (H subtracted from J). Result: 1.4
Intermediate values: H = 1.44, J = 6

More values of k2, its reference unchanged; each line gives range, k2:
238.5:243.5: 243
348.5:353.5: 353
